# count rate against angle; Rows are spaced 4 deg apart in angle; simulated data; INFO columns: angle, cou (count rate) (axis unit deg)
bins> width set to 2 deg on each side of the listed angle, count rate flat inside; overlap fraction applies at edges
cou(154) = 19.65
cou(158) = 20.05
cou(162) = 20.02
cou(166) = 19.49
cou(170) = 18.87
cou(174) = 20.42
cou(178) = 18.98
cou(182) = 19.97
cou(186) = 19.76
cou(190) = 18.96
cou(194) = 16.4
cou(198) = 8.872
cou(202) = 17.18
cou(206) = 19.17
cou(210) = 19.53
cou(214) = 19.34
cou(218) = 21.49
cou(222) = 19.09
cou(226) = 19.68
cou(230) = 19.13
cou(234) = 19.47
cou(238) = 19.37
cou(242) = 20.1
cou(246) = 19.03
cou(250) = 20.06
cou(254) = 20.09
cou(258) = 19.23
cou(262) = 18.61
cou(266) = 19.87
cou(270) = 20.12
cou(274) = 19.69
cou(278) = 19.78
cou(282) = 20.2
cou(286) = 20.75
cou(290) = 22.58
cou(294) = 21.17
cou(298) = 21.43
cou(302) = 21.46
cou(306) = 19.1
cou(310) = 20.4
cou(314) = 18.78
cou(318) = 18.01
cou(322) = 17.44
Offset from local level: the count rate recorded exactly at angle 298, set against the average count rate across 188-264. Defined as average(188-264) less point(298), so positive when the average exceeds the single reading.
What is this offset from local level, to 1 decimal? -2.8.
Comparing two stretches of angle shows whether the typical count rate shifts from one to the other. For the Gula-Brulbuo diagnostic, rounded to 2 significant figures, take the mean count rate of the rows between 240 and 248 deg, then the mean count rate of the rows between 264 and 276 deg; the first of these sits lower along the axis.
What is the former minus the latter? -0.33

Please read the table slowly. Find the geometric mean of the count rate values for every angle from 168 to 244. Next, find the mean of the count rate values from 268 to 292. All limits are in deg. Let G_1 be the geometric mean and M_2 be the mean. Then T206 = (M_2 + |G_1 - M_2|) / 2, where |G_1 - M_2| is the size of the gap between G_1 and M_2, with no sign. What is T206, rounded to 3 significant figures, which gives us 11.3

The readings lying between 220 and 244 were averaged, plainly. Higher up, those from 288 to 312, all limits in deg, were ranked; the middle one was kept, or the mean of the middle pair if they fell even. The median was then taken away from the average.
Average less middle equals -1.8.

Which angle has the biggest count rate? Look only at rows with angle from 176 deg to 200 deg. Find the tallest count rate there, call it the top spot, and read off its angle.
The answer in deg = 182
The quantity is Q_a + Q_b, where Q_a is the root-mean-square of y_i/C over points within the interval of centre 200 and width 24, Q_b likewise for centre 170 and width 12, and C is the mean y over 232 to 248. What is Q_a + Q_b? 1.88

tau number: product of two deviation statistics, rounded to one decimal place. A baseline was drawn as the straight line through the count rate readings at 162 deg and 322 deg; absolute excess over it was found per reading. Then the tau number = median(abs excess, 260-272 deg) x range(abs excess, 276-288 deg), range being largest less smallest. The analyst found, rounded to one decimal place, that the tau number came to 1.7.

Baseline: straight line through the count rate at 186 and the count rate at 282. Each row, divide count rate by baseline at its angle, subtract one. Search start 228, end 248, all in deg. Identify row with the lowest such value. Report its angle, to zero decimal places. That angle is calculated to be 246 deg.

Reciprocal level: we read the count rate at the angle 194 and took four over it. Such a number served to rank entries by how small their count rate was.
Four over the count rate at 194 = 0.2439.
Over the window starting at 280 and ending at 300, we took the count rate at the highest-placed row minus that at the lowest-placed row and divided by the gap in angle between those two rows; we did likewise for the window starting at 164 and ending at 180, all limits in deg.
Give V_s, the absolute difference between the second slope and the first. 0.12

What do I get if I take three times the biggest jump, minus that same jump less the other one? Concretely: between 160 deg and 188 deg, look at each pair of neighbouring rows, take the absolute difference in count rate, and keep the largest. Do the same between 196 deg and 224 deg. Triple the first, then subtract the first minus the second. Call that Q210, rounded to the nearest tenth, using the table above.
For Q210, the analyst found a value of 11.4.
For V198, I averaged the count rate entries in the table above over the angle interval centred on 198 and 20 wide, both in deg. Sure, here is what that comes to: 16.1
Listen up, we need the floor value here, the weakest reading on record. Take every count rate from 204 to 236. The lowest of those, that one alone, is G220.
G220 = 19.09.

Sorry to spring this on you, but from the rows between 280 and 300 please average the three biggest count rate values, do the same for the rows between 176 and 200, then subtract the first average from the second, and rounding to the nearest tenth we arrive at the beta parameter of -2.2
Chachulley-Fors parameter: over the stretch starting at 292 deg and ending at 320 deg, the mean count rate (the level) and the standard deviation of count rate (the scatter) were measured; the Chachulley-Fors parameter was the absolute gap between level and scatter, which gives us 19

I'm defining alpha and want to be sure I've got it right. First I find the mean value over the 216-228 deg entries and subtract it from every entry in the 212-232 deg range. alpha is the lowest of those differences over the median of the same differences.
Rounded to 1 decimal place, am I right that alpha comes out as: 1.3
